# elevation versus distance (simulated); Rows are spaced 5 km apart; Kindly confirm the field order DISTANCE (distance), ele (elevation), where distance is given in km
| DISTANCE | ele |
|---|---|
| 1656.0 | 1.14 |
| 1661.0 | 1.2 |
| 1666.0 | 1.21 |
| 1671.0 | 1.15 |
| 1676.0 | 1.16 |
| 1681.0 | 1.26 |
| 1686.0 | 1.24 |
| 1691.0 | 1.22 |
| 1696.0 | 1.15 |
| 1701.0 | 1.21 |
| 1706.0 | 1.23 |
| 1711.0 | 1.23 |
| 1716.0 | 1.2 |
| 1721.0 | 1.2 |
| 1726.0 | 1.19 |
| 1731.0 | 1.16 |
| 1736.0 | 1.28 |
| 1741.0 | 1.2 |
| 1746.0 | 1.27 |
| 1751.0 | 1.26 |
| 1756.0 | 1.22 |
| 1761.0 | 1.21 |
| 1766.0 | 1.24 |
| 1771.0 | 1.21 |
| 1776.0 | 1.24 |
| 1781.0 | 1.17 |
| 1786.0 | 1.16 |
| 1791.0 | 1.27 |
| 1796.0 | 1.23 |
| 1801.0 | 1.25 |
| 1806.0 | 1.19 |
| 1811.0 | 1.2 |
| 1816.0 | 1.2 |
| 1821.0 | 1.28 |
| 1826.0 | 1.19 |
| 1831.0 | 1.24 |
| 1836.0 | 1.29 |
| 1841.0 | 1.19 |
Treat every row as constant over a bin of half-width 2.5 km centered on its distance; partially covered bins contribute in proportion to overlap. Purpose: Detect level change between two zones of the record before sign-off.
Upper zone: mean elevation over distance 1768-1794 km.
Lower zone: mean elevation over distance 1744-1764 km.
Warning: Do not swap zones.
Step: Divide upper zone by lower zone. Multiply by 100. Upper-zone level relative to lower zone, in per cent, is 98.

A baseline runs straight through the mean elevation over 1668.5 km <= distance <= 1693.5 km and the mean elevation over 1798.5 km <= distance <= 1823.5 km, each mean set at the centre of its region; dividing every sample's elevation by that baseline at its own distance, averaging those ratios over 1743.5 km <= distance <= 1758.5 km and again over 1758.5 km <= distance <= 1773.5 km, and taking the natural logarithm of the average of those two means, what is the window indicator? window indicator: 0.015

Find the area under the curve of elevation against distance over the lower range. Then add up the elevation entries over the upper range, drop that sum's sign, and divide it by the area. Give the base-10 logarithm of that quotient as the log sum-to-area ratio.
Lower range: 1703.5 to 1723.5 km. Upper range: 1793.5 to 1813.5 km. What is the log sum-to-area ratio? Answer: -0.698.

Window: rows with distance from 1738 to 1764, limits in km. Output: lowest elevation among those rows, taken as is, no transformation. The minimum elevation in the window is 1.2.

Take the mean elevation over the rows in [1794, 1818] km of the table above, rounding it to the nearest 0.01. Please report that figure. 1.21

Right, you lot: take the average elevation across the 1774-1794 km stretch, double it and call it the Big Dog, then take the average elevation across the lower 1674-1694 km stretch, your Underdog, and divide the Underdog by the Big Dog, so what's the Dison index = 0.5041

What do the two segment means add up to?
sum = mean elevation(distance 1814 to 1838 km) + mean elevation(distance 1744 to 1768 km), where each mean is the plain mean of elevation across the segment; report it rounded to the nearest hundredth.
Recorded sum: 2.48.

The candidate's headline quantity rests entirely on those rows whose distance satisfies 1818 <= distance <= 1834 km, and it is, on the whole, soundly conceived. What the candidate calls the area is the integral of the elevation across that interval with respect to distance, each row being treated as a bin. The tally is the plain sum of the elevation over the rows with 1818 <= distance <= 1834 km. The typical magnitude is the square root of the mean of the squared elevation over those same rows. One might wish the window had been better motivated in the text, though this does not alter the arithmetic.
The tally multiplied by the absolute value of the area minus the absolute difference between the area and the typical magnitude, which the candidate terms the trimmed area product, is 4.59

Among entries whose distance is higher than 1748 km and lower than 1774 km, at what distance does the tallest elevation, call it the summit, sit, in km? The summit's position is 1751.0 km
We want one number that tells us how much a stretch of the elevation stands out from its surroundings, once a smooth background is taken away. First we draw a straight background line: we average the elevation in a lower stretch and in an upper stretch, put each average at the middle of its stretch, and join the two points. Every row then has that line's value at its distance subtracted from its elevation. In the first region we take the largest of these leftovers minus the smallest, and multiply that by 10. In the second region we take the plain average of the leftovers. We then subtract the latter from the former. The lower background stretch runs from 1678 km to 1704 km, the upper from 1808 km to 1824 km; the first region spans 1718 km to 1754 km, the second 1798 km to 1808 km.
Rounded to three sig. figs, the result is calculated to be 1.20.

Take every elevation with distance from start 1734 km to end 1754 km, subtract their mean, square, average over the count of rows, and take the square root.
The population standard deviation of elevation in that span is 0.031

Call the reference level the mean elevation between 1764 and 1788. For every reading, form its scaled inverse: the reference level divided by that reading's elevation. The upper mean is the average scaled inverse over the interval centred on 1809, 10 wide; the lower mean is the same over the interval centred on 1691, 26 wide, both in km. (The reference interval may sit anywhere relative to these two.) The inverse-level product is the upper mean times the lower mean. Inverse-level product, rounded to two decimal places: 1.00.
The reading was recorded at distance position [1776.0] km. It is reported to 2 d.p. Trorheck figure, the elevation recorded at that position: 1.24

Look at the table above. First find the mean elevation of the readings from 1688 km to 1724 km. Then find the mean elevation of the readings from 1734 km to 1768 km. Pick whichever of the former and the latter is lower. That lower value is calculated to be 1.21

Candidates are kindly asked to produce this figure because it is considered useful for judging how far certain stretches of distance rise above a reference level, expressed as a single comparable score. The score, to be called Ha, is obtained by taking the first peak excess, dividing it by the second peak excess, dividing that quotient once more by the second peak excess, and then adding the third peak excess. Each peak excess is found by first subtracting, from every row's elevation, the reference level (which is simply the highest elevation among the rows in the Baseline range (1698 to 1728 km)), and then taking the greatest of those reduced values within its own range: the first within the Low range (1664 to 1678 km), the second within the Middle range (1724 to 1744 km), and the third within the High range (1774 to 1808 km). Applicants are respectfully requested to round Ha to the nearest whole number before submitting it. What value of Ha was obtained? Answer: -8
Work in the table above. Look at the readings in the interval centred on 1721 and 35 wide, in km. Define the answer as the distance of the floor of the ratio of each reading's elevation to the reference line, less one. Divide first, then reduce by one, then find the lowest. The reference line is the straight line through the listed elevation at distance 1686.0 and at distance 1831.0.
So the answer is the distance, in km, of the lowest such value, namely 1731.0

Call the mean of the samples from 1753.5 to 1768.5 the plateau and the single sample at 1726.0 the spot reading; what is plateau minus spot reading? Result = 0.033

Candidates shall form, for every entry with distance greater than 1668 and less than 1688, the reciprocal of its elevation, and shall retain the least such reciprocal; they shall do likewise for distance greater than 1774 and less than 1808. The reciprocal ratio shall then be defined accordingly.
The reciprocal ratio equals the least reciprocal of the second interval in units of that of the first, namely 0.99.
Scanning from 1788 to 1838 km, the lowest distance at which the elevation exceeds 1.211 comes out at 1791.0 km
